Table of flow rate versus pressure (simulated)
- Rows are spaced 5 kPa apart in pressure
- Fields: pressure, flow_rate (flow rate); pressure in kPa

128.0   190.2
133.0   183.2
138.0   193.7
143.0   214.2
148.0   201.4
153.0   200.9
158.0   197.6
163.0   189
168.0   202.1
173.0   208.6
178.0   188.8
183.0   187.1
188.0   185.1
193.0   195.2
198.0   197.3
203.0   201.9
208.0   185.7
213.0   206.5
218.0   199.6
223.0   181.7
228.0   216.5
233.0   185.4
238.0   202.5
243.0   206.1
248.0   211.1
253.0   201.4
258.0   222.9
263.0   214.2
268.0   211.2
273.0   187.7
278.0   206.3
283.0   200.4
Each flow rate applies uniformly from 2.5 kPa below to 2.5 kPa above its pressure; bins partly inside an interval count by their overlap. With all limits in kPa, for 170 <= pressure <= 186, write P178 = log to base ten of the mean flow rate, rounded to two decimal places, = 2.29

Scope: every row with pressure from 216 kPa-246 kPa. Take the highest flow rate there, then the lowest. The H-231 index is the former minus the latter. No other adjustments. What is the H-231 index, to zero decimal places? 35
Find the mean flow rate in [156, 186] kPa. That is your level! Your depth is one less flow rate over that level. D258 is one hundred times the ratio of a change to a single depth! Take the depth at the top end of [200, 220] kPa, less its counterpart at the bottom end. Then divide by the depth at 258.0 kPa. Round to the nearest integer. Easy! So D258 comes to -8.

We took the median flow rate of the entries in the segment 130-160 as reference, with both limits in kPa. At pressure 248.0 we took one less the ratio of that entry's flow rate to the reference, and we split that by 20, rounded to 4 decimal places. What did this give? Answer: -0.0030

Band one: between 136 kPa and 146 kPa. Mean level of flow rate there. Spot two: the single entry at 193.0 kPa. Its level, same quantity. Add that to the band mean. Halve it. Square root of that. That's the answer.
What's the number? 14.1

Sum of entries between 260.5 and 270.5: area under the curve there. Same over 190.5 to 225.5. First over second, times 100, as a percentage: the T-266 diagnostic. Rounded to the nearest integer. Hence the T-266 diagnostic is 31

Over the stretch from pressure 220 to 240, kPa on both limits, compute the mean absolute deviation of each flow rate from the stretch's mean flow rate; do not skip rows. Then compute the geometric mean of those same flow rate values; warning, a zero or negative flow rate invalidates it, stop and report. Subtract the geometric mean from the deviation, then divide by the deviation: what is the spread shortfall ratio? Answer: -14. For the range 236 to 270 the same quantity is -36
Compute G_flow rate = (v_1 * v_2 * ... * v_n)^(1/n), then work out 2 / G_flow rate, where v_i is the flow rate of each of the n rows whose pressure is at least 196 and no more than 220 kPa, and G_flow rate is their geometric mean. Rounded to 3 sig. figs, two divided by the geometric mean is 0.0101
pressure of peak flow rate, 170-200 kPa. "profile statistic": 173.0 kPa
